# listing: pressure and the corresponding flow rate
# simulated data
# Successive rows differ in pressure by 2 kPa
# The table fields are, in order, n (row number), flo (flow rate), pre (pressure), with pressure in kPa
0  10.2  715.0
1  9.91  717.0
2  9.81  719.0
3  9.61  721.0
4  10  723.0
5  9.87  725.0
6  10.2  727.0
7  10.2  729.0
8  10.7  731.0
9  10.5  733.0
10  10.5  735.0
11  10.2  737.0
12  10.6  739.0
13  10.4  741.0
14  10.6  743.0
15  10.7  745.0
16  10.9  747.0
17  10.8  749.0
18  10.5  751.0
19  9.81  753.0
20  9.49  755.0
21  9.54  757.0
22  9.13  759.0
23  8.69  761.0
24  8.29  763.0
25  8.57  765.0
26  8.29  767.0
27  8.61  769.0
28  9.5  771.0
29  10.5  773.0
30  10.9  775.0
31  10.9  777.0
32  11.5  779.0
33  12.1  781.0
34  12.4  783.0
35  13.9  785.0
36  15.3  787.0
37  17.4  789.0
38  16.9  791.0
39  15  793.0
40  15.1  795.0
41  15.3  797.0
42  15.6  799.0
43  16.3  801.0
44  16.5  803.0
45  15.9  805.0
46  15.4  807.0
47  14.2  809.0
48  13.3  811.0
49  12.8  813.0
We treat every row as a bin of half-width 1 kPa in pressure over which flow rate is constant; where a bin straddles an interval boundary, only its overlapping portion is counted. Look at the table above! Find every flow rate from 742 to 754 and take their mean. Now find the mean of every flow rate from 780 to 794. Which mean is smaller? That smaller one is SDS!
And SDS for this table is 10.6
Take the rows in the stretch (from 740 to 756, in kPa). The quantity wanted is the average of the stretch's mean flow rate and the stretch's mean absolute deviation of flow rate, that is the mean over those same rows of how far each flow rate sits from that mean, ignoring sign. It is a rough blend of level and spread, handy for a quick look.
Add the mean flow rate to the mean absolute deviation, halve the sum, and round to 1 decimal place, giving 5.4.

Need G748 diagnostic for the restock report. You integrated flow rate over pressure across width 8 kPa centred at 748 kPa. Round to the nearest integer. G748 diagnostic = 86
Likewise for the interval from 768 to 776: 79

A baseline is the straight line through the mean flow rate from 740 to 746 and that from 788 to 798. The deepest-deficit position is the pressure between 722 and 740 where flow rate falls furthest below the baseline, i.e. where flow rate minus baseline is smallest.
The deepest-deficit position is 737.0 kPa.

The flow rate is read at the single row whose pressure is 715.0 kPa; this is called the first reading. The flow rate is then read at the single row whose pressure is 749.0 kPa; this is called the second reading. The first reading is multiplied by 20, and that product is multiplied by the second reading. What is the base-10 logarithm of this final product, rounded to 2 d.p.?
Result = 3.34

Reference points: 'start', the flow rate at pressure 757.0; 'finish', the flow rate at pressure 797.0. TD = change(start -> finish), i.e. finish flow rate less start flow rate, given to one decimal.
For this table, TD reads 5.8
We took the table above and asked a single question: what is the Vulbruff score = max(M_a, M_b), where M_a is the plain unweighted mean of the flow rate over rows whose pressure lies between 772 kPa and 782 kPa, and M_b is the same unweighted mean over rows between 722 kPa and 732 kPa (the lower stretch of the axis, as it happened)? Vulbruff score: 11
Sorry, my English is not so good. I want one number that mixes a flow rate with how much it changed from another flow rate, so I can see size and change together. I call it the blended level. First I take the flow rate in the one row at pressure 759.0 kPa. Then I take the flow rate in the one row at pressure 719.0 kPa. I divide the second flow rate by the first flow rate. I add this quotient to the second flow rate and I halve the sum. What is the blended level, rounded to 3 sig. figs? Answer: 5.44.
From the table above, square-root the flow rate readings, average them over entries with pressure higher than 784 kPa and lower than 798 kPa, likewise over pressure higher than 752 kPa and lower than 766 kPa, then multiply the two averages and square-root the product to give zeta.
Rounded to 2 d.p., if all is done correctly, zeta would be 3.45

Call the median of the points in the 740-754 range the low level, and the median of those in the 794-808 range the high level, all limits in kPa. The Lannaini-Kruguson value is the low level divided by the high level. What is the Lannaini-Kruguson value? 0.68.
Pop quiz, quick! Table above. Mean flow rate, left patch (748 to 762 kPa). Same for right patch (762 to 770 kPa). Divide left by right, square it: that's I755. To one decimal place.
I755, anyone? 1.3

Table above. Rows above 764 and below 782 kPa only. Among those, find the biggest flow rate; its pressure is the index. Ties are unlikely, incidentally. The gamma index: 781.0 kPa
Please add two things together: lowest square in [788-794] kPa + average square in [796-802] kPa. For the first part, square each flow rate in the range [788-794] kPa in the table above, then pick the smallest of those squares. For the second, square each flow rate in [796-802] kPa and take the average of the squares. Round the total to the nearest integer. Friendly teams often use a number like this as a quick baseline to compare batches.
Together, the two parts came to 473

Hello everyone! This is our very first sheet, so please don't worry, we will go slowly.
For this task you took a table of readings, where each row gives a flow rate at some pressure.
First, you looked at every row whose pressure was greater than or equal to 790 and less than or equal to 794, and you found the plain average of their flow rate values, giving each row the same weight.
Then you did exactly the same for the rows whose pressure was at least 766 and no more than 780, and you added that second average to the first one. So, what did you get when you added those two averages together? 26.0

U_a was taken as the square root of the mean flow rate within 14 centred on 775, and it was 3.3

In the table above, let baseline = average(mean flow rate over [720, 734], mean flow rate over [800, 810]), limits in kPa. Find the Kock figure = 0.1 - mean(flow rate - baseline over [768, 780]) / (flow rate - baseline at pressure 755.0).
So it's -1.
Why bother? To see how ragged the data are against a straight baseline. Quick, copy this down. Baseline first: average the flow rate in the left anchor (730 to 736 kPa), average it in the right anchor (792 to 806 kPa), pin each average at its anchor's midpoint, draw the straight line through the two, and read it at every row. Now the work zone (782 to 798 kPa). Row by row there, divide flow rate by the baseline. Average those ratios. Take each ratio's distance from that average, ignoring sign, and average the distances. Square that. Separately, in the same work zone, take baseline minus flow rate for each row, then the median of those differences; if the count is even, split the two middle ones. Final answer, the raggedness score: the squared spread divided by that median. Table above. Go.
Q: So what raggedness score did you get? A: 0.025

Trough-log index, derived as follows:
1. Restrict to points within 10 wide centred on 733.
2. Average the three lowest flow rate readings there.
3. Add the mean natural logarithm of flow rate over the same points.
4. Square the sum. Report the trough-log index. 160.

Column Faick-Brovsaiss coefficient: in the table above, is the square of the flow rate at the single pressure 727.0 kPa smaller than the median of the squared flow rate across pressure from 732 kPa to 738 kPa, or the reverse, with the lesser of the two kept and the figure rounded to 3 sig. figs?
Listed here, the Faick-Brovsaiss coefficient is 104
